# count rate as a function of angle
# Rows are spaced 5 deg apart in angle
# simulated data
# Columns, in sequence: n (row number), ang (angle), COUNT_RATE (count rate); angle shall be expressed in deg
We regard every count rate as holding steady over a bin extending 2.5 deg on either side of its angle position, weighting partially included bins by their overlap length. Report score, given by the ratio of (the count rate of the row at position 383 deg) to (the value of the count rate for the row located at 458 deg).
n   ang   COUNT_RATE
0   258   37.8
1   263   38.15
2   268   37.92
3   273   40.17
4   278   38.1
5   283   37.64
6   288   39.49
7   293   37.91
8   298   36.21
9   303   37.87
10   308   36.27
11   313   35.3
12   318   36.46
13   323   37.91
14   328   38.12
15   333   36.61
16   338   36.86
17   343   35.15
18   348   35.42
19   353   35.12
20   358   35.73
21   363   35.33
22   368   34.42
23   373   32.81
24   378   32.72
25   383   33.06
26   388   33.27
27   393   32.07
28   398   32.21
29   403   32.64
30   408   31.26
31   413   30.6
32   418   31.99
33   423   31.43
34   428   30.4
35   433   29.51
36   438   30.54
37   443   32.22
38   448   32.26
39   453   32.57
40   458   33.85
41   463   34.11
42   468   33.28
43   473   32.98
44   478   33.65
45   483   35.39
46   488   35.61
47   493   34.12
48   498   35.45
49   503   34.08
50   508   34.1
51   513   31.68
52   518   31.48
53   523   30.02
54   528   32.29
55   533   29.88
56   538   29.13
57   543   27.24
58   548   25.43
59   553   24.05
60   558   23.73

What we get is 0.98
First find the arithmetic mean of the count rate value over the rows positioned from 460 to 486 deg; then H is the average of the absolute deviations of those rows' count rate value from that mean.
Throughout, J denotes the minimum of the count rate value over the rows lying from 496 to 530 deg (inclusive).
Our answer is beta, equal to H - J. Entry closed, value -29.3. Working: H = 0.69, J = 30.02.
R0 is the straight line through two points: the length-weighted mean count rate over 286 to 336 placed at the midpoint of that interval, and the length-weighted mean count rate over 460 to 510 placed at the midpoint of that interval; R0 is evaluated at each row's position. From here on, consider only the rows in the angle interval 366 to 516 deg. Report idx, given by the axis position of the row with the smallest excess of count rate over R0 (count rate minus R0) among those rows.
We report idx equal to 433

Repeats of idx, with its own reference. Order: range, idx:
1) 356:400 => 393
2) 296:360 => 313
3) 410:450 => 433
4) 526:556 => 553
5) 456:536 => 523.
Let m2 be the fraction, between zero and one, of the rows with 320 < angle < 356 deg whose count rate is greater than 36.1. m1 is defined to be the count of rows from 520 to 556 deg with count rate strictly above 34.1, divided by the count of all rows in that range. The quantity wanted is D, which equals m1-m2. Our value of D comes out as -0.6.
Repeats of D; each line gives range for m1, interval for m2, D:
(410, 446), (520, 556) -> 0.0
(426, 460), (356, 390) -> 0.0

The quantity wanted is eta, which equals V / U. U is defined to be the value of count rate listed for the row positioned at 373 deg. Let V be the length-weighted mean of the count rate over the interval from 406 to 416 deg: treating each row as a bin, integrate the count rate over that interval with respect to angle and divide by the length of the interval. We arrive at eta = 0.9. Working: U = 32.81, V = 31.0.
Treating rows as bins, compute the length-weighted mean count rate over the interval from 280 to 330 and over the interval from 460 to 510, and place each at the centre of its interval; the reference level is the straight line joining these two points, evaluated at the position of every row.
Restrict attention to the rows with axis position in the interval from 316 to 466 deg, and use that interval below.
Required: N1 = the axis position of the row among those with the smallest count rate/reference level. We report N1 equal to 433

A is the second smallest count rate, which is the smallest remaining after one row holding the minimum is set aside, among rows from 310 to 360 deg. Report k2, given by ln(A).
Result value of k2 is 3.56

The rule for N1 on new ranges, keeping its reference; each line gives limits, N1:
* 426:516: 433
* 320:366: 343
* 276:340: 313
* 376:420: 413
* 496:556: 553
